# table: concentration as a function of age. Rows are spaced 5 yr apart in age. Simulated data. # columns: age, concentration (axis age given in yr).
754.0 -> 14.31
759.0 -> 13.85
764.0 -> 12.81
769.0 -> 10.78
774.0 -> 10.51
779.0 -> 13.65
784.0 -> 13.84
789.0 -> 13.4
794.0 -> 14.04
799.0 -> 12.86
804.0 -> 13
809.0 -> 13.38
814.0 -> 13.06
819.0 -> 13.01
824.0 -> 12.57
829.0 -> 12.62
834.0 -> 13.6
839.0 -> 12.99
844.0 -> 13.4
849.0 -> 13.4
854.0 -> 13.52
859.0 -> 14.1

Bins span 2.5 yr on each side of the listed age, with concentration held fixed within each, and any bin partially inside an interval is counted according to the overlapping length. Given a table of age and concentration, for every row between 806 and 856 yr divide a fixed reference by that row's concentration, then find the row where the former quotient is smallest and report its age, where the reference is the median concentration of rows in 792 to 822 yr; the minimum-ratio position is 834.0 yr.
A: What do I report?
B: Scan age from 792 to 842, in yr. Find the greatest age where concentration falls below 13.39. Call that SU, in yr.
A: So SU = 839.0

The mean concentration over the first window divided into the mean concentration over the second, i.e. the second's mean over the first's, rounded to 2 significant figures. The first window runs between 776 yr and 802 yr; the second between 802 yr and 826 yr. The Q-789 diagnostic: 0.96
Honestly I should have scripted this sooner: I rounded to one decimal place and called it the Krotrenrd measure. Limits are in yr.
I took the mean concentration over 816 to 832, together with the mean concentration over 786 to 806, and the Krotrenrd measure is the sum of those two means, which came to 26.1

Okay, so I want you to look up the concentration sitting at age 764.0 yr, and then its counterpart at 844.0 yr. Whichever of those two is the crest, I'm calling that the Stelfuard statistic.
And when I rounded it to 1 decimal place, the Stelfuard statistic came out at 13.4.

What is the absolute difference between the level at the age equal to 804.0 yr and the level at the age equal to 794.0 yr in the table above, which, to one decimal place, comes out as 1.0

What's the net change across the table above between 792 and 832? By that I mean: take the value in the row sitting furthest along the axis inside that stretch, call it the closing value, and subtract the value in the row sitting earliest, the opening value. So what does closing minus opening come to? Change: -1.4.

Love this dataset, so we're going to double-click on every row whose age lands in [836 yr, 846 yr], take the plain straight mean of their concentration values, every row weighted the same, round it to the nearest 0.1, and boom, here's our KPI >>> 13.2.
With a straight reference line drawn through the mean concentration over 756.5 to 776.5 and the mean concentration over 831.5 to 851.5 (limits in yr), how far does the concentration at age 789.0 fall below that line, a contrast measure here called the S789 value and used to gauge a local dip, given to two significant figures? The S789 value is -1.0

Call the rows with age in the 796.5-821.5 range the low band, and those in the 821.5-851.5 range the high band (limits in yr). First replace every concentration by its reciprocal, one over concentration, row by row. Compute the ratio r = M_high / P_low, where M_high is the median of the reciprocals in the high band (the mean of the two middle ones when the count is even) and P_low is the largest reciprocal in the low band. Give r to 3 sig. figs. 0.975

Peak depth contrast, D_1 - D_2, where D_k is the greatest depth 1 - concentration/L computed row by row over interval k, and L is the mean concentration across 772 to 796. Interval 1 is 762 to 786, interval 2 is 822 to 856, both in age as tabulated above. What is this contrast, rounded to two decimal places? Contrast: 0.16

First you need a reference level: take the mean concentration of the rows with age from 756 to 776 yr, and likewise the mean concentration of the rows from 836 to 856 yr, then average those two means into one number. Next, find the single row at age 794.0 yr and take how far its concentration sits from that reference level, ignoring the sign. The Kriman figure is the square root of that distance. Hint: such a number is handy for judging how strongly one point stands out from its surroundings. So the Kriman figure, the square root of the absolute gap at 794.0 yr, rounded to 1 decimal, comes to 1.2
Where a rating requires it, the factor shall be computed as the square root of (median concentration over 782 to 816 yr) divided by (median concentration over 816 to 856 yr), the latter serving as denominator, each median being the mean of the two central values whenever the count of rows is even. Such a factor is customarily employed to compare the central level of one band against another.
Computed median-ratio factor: 1.01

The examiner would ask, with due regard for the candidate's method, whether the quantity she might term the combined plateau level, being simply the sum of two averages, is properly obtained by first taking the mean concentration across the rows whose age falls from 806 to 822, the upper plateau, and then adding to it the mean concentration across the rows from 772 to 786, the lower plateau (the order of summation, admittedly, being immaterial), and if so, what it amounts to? 25.8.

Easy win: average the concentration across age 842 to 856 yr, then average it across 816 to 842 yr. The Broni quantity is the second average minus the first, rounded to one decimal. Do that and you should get -0.5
